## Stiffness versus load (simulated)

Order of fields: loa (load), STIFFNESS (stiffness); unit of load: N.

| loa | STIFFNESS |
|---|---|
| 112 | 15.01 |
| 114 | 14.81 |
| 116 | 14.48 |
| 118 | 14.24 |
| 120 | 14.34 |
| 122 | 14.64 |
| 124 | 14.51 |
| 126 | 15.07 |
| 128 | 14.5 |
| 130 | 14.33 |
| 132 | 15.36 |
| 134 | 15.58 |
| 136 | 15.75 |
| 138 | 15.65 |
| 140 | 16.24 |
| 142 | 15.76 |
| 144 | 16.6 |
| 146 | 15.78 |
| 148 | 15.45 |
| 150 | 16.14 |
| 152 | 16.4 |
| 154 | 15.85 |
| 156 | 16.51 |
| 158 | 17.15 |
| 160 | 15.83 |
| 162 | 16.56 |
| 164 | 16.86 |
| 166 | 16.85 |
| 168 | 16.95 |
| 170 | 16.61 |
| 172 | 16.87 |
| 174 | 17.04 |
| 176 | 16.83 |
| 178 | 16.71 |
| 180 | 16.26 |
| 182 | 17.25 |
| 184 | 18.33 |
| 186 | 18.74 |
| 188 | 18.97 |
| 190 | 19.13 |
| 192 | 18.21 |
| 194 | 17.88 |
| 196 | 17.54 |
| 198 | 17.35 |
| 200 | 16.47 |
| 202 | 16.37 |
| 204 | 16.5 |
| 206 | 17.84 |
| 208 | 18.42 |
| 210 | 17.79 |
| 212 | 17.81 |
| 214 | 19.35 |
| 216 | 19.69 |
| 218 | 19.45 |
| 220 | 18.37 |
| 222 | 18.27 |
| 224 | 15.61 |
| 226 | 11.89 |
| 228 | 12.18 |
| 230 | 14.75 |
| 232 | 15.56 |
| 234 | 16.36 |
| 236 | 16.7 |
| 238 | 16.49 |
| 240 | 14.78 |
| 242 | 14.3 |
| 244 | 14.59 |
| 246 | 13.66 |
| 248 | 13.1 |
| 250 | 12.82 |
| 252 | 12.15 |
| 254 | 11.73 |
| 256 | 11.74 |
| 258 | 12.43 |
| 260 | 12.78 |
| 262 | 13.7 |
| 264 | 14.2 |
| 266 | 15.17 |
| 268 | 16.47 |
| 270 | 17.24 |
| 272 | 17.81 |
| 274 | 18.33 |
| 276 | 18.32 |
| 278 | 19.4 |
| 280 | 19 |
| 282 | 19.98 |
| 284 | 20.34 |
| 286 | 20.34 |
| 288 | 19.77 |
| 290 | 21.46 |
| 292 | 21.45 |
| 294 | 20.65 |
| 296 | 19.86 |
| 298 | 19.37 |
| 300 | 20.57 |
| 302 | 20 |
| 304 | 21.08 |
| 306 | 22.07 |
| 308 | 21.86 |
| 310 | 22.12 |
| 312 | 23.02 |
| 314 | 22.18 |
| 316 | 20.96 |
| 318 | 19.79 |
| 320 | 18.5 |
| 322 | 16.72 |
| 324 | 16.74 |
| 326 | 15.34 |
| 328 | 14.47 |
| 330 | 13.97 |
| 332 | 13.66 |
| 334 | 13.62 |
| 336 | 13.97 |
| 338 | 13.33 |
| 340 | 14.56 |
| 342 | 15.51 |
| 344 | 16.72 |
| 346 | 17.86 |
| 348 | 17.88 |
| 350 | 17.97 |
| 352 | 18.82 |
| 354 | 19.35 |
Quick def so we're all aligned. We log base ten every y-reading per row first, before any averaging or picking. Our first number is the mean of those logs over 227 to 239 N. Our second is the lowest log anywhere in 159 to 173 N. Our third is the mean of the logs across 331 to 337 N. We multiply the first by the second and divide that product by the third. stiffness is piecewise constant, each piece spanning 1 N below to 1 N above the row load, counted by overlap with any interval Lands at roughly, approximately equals 1.25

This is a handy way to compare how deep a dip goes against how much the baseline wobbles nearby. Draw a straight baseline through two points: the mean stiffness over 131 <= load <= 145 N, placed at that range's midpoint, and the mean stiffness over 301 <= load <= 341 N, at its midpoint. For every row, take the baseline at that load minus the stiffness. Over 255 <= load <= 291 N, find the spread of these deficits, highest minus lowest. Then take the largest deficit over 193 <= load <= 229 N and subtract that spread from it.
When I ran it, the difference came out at -4.4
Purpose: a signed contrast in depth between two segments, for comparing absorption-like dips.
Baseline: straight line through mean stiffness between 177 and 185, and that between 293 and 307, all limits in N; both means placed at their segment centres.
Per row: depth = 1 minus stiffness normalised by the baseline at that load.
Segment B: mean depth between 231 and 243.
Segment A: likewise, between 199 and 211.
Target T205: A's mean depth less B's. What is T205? -0.13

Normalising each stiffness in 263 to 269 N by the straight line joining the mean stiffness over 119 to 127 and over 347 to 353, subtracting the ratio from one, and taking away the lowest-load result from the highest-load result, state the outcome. -0.13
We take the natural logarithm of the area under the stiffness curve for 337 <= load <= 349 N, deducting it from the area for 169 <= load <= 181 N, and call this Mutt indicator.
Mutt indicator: 195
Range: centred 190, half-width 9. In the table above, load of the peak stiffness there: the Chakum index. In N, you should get 190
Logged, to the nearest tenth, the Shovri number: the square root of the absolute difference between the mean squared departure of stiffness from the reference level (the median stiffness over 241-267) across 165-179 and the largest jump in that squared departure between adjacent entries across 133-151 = 3.0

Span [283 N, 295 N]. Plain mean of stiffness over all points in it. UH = 21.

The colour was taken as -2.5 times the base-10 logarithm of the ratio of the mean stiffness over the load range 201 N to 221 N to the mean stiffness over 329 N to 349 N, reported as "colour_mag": -0.20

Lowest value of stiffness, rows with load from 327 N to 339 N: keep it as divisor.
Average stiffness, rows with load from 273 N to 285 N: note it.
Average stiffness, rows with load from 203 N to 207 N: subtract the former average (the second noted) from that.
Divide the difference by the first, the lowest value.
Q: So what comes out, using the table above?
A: -0.15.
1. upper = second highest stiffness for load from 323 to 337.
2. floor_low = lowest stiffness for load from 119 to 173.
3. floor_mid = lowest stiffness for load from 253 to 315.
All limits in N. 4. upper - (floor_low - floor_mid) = 12.7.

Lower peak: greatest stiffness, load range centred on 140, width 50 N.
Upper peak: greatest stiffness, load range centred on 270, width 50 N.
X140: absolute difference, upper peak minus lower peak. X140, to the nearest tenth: 4.3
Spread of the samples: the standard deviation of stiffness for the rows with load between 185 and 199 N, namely 0.7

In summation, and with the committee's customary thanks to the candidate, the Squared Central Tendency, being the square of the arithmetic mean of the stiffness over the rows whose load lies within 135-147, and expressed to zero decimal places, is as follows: 255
